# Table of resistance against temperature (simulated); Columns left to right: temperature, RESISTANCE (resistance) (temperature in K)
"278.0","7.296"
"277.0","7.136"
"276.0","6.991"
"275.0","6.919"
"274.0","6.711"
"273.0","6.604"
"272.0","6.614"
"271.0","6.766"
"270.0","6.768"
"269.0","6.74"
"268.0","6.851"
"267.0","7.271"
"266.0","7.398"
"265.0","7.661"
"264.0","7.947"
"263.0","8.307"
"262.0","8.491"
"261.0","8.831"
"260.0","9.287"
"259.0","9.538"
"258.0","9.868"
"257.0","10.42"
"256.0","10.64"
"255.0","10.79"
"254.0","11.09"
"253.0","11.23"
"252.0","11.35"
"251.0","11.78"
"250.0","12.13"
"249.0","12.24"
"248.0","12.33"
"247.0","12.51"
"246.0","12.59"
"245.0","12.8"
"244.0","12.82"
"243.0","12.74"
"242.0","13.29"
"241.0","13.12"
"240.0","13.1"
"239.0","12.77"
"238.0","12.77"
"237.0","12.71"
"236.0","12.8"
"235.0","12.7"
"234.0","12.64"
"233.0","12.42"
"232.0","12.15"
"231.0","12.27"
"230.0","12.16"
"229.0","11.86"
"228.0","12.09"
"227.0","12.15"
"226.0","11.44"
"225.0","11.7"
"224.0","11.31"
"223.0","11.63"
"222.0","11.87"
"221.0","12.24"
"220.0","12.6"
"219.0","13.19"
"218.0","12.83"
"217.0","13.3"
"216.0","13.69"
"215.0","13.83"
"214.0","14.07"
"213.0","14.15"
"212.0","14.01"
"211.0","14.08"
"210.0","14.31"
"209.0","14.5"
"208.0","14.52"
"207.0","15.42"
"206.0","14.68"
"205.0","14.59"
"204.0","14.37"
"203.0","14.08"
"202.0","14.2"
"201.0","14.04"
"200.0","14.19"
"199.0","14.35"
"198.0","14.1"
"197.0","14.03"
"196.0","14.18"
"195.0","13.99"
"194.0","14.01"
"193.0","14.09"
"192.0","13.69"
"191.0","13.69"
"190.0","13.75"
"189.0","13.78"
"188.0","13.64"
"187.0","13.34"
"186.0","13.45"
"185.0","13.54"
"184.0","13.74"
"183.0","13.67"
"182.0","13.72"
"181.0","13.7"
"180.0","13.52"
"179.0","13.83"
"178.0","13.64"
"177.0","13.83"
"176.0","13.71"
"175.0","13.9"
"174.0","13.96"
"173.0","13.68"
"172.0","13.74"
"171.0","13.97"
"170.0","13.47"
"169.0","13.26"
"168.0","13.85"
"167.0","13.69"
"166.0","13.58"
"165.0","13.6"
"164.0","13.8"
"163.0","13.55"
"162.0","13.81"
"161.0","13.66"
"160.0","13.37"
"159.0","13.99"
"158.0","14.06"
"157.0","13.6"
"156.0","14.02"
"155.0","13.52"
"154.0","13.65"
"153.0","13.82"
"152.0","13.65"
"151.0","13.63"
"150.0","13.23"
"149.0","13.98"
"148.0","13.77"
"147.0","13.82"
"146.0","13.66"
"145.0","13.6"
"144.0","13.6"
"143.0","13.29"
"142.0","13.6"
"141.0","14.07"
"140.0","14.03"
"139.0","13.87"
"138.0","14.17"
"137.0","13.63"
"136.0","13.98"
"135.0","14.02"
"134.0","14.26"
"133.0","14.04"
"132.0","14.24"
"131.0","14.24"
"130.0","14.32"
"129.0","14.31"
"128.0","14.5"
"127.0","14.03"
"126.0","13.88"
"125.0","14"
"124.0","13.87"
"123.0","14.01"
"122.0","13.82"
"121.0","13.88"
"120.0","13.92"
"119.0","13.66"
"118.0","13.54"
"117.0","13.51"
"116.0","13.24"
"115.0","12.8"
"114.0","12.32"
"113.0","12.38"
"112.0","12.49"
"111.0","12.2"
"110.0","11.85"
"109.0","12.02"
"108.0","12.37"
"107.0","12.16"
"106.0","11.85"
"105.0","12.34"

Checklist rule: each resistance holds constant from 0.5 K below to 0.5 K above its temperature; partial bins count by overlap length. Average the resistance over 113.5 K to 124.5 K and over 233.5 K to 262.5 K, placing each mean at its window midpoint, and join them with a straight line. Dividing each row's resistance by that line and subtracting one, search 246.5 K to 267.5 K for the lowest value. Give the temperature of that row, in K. 267.0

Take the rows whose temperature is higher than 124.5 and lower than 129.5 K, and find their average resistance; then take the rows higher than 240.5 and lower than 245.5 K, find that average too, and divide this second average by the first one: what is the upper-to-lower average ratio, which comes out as 0.92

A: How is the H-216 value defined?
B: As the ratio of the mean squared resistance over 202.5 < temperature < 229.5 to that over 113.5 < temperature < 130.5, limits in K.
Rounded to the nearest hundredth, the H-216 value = 0.94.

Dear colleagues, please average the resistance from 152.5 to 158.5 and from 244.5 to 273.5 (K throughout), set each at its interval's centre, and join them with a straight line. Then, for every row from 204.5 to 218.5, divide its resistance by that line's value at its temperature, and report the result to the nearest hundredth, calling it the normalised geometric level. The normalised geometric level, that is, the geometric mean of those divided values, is 1.23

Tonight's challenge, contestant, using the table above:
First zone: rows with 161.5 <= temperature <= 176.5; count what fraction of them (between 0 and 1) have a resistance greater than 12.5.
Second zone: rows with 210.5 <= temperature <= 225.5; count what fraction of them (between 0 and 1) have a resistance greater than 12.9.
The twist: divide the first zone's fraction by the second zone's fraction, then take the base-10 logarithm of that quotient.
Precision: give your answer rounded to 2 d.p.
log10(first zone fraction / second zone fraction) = 0.27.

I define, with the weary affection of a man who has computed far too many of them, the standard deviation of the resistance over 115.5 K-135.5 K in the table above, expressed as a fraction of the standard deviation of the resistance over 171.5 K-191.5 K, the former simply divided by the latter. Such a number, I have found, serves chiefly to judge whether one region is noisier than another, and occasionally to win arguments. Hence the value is 2.1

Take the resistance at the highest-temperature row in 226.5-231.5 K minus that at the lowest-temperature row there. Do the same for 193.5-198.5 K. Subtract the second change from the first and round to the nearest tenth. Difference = 0.0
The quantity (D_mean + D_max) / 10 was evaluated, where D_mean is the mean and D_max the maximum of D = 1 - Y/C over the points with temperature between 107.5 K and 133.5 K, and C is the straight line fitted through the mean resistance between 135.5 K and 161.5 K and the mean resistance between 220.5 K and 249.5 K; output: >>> 0.023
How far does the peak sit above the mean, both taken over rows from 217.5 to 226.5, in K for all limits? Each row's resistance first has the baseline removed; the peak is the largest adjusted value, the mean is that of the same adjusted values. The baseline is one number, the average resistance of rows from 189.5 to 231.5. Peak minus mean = 1.10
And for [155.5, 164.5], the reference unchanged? 0.30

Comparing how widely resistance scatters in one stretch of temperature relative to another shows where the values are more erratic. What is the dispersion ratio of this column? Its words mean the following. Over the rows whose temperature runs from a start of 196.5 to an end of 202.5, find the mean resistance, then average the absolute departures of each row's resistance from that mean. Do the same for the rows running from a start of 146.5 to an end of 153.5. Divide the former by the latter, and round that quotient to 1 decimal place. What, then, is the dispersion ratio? 0.6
